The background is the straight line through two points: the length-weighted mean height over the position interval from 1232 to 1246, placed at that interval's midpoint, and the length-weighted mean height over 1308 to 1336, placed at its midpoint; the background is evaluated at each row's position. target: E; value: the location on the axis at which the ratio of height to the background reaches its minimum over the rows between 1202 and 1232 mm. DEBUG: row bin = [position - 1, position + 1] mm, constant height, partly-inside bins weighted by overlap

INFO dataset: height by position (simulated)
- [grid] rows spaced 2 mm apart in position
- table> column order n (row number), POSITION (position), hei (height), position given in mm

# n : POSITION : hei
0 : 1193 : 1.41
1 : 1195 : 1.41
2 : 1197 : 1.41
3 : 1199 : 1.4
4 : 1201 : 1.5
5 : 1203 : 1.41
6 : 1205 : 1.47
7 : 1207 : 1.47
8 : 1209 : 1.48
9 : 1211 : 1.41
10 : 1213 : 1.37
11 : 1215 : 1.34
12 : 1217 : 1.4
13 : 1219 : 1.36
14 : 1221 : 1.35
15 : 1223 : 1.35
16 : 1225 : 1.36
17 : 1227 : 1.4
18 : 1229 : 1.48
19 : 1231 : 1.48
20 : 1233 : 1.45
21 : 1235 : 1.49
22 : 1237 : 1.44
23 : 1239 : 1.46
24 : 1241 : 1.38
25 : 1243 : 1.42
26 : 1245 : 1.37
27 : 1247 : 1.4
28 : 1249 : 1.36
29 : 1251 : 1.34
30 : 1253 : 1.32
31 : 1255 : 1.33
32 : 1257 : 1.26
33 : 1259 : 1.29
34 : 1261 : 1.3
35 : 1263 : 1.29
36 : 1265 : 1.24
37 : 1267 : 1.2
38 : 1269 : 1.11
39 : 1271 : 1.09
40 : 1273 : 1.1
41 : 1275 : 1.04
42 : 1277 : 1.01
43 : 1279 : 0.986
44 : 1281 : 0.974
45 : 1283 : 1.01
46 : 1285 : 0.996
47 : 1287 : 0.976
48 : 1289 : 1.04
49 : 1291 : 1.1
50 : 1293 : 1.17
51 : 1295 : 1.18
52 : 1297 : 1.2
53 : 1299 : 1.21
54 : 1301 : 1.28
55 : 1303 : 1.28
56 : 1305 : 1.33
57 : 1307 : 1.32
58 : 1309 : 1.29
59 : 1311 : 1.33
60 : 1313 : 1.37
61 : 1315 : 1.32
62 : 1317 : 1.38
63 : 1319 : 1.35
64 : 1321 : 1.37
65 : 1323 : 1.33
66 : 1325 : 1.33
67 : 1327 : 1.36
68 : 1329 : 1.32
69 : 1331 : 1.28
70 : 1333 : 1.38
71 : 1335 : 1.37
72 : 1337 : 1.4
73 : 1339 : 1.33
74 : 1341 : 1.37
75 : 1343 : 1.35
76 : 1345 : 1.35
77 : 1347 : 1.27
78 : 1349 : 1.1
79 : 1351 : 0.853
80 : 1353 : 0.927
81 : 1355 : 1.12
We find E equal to 1215 mm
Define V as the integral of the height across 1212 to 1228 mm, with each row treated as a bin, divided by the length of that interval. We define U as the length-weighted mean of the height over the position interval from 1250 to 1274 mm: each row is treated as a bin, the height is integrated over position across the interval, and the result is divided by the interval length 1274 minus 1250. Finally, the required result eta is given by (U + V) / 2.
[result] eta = 1.303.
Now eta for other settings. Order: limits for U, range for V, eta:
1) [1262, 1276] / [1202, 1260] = 1.274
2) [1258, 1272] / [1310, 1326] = 1.282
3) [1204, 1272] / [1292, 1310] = 1.306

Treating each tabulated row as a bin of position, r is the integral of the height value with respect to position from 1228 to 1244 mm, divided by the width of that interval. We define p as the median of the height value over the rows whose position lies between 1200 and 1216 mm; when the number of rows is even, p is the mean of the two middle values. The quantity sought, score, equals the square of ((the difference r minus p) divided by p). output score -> 0.000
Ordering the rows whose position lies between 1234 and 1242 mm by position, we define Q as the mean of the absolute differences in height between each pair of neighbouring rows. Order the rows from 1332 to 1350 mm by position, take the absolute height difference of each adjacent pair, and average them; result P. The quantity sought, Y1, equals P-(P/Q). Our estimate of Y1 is -1.00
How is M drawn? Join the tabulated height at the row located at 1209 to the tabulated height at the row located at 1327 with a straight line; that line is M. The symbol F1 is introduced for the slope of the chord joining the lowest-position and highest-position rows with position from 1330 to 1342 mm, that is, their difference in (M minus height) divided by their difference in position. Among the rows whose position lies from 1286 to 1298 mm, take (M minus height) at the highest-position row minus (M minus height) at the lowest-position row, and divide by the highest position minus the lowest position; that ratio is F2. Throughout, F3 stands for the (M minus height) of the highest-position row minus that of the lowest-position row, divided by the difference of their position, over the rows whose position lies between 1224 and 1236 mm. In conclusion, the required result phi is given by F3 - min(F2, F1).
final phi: 0.009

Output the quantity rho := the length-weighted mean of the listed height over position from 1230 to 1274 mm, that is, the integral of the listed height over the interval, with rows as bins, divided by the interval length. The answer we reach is 1.32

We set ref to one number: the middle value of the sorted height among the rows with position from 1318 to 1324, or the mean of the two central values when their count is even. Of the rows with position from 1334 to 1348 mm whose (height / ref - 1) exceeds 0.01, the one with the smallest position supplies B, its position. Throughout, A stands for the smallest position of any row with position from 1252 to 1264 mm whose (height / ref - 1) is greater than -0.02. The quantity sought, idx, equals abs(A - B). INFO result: 80 mm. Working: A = 1255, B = 1335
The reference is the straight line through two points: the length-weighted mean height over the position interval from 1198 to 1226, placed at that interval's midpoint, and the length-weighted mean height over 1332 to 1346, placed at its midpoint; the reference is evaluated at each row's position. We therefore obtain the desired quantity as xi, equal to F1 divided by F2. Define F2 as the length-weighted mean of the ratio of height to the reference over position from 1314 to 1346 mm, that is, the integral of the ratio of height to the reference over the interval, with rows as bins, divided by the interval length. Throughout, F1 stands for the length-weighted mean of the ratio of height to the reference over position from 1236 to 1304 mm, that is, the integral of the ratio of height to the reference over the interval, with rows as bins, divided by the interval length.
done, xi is 0.88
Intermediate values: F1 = 0.87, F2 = 0.99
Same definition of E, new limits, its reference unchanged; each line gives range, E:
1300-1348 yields 1301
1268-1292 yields 1281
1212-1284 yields 1281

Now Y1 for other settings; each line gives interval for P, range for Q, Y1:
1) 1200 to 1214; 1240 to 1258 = -1.24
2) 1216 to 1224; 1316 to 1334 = -0.43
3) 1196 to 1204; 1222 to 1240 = -1.91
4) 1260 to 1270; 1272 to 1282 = -1.46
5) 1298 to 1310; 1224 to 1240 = -0.83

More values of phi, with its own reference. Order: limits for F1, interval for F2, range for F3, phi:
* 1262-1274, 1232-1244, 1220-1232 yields -0.016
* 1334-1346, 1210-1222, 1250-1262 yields 0.002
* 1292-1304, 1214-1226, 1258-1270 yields 0.029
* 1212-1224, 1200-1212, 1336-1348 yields 0.011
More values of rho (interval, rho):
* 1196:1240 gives 1.42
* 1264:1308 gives 1.13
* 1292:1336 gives 1.31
